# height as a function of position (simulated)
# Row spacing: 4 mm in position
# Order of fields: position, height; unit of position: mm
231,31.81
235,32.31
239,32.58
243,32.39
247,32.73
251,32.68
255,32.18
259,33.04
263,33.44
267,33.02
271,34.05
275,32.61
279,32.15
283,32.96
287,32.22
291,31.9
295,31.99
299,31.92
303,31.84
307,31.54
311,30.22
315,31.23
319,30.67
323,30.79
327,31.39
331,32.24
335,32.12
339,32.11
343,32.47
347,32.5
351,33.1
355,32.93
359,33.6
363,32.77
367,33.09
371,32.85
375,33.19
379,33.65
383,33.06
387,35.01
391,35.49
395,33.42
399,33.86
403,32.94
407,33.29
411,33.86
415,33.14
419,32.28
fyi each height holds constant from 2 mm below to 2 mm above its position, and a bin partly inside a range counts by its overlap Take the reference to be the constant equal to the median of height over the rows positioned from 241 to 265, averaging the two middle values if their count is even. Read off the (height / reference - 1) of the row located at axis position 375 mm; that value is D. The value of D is 0.0148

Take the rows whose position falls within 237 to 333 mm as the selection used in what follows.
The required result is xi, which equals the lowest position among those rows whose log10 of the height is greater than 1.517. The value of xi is 259 mm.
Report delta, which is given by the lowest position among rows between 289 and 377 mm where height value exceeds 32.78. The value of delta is 351 mm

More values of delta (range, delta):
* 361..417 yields 367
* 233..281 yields 259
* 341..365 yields 351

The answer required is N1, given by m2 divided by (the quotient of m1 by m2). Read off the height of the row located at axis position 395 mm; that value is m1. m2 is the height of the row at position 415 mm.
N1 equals 32.9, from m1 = 33.42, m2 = 33.14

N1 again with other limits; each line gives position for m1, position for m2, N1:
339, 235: 32.5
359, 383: 32.5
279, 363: 33.4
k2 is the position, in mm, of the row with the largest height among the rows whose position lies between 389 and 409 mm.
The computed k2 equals 391 mm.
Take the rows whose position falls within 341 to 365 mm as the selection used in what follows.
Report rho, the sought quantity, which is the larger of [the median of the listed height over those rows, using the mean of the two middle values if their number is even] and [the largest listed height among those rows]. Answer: 33.6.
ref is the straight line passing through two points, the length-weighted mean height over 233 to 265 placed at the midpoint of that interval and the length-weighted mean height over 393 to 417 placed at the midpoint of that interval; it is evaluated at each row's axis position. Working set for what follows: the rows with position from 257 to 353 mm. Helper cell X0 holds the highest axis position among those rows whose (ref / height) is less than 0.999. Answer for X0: 283 mm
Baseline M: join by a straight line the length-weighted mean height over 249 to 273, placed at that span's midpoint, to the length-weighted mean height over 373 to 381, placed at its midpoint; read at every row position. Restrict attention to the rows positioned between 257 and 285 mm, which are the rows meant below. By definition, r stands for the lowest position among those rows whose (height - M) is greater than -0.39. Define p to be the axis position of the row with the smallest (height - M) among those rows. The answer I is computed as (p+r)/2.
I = 269 mm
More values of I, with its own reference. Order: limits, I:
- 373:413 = 389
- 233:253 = 241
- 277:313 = 297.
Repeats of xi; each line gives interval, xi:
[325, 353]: 351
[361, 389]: 367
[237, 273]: 259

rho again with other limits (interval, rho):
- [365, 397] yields 35.5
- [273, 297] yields 33.0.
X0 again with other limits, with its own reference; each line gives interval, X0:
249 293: 283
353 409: 399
